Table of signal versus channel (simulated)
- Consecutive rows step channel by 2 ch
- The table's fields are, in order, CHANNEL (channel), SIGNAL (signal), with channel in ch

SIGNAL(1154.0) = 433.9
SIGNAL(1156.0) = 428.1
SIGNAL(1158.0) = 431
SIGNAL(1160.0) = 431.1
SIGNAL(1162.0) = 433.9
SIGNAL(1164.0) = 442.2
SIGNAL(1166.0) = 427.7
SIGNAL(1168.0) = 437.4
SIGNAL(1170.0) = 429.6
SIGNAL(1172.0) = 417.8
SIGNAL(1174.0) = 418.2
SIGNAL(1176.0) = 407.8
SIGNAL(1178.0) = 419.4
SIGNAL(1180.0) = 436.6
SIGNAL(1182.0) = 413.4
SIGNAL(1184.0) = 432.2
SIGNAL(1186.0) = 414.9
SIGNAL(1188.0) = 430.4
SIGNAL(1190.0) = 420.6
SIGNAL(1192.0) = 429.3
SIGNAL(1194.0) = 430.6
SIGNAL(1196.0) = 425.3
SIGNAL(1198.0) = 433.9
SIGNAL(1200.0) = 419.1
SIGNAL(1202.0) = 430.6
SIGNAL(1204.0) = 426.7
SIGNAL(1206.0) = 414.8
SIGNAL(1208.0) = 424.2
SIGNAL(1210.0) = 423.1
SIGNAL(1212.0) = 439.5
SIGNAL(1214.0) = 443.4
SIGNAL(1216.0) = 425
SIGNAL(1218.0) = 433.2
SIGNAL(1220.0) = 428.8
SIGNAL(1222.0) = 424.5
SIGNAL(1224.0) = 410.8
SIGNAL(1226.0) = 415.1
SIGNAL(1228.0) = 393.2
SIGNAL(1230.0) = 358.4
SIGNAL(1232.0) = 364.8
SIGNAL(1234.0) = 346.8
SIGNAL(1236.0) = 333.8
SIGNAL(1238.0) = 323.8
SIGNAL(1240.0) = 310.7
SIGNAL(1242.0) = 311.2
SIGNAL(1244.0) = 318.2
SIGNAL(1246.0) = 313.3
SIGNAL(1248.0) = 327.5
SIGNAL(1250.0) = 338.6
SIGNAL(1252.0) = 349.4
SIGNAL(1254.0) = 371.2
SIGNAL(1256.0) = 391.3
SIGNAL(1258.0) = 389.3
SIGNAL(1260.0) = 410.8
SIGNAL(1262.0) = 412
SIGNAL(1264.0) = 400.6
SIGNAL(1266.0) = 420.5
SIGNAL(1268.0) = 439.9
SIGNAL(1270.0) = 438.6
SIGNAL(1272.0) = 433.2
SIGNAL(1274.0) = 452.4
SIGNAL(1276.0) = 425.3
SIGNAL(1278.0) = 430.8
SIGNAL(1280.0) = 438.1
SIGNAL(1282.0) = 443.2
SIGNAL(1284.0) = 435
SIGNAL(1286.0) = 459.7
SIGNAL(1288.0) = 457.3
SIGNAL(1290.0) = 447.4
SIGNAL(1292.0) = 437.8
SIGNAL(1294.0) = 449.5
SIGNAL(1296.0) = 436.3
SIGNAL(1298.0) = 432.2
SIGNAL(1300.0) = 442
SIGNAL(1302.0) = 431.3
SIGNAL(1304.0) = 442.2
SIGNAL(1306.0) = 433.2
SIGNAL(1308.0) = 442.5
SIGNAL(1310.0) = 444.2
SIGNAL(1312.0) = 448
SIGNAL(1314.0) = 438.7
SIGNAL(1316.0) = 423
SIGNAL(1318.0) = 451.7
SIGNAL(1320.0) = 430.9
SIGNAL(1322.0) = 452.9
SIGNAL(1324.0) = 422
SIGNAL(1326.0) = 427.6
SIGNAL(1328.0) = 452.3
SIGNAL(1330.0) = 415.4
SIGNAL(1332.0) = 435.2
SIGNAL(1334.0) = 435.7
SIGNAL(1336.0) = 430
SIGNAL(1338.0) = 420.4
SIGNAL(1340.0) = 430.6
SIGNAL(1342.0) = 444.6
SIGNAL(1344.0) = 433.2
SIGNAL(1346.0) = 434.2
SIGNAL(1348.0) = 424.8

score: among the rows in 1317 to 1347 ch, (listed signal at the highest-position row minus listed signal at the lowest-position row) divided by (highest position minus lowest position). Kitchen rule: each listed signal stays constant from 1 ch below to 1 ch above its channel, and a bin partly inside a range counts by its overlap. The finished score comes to -0.6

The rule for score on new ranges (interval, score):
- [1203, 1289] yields 0.4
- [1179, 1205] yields -0.4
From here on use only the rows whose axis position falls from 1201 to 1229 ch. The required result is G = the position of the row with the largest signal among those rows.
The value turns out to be 1214.0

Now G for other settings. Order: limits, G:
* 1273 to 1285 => 1274.0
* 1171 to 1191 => 1180.0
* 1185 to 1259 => 1214.0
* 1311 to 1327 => 1322.0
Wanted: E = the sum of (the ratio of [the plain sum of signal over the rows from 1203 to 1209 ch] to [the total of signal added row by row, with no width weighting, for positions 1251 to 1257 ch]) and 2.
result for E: 3.14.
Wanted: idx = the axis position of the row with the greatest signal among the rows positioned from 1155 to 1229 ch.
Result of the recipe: 1214.0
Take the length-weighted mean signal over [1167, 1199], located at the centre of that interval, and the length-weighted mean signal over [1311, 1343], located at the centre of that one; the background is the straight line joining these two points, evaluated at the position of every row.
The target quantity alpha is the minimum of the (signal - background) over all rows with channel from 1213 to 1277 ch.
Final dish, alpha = -118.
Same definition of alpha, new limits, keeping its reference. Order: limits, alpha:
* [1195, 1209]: -12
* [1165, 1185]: -17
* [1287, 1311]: -2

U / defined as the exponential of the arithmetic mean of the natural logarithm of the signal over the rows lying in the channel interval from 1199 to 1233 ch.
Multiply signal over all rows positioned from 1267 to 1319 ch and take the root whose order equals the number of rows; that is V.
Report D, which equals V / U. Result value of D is 1.06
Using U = 416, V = 440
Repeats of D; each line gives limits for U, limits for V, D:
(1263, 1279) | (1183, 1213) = 0.99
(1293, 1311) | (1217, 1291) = 0.89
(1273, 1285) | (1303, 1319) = 1.01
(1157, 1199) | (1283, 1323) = 1.04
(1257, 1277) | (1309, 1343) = 1.03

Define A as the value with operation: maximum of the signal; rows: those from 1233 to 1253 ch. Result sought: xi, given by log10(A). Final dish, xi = 2.54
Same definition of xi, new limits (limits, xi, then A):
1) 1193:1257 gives 2.65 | 443.4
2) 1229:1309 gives 2.66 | 459.7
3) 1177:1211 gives 2.64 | 436.6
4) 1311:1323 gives 2.66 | 452.9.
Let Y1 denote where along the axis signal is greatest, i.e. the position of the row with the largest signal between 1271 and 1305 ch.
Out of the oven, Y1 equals 1286.0 ch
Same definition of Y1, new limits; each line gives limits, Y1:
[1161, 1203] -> 1164.0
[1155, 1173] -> 1164.0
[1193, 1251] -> 1214.0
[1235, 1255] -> 1254.0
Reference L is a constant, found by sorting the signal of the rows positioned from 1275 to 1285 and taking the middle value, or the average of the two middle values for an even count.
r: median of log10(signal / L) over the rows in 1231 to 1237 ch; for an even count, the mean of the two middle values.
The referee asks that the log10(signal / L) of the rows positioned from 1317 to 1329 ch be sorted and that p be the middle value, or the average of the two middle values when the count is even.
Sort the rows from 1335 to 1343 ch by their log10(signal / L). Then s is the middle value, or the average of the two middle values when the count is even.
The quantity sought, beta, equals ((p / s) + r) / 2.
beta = -0.7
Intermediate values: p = 0.006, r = -0.098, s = -0.005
